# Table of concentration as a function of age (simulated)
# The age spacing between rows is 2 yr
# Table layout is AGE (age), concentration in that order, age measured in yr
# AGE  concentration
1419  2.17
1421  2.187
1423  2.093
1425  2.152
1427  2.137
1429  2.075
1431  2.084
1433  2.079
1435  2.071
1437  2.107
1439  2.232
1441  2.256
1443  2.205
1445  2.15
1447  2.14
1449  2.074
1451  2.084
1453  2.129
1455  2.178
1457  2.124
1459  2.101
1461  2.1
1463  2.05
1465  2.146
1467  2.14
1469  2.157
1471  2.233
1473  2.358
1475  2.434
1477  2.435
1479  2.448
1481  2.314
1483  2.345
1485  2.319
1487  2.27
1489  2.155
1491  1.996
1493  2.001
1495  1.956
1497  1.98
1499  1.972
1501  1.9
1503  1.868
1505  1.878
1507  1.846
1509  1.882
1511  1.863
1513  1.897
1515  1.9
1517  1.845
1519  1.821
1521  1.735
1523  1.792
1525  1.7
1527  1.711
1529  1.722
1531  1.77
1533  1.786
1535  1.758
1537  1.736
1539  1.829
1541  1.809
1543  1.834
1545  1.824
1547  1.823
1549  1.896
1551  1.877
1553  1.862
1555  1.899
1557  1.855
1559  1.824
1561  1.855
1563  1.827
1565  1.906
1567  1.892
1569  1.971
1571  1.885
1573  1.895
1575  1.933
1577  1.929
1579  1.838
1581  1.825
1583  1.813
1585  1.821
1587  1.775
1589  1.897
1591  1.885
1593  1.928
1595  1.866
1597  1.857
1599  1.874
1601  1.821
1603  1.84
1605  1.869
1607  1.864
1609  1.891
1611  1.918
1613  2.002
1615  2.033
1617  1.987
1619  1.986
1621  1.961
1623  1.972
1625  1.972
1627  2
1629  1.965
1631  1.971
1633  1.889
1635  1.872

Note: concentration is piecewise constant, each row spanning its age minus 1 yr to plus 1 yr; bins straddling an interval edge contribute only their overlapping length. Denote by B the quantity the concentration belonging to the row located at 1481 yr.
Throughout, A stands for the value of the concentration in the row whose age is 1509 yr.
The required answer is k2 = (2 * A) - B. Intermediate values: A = 1.882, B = 2.314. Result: 1.45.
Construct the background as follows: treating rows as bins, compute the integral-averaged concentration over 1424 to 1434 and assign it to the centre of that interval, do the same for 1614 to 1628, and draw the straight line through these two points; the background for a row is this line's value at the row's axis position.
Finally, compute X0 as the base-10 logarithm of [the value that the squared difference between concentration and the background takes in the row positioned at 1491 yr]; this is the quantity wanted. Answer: -2.3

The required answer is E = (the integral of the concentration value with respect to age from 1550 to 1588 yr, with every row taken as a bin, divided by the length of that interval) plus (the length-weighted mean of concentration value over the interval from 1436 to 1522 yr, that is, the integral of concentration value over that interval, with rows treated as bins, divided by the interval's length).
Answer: 3.96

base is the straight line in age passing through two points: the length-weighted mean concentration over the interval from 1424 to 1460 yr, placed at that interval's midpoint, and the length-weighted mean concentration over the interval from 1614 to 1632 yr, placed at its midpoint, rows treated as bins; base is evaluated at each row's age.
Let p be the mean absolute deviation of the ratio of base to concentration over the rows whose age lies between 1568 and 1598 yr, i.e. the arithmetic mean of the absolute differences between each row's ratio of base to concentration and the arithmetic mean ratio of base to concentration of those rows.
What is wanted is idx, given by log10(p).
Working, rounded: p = 0.024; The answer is -1.62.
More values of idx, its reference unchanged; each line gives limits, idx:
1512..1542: -1.50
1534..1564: -1.66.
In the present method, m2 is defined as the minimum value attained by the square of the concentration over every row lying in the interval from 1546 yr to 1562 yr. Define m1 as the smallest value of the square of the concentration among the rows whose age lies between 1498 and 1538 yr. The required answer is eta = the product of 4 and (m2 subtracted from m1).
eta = -2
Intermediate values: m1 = 2.9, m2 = 3.3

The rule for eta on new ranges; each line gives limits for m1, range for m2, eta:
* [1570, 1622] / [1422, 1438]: -5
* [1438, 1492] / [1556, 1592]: 3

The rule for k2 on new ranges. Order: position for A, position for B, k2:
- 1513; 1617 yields 1.81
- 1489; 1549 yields 2.41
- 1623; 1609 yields 2.05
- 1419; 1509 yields 2.46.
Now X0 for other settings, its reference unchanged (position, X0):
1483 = -1.1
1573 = -1.8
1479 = -0.9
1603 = -1.6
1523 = -1.2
